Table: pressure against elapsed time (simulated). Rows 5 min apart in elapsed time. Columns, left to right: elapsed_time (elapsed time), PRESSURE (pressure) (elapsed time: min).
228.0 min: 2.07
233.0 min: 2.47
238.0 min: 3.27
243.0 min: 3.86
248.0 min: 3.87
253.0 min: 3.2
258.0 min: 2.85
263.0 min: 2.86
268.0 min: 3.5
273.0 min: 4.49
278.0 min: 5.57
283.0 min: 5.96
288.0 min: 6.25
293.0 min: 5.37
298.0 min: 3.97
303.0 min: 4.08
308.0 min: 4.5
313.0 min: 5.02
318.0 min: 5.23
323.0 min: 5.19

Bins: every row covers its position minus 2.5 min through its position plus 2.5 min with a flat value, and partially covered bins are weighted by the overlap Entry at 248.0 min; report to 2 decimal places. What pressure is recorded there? 3.87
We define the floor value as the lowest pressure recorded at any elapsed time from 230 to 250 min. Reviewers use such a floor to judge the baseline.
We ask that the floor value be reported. 2.47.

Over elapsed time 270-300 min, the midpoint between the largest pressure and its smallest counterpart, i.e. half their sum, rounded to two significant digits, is 5.1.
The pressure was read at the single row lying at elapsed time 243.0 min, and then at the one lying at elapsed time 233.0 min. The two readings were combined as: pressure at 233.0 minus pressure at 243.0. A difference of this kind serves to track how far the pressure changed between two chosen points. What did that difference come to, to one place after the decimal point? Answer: -1.4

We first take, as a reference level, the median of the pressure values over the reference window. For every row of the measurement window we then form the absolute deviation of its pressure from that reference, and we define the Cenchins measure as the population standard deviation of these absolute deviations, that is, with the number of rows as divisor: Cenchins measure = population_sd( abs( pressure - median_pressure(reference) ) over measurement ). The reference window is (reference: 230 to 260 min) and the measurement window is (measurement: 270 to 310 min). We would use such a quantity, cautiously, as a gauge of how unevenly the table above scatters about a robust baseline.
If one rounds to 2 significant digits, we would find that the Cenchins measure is 0.82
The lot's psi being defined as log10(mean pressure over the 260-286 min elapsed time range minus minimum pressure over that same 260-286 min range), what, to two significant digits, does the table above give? 0.21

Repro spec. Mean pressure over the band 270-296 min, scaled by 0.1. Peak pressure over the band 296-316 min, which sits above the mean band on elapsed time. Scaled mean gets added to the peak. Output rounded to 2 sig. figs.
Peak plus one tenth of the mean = 5.6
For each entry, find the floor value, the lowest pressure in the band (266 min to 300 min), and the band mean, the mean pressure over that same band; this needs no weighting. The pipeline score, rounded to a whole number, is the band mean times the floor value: 18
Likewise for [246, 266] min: 9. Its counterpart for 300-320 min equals 19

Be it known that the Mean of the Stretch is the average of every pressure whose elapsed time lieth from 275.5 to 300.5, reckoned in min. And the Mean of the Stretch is 5.4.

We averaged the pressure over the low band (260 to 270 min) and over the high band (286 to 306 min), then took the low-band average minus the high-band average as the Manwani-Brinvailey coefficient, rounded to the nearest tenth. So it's -1.7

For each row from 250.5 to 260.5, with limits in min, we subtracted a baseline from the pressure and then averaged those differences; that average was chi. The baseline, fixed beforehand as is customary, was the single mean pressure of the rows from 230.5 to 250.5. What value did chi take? -0.3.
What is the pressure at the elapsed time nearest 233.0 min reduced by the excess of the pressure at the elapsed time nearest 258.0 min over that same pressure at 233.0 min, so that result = 2.1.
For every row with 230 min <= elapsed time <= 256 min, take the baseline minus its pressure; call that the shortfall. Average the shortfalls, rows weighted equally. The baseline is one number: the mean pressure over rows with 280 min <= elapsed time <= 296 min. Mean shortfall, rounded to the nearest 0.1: 2.5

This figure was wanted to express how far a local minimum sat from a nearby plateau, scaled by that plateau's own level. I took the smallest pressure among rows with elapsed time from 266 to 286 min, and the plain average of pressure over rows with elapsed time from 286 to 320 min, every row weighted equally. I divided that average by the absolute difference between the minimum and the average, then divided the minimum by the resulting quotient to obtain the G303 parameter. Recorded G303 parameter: 1.0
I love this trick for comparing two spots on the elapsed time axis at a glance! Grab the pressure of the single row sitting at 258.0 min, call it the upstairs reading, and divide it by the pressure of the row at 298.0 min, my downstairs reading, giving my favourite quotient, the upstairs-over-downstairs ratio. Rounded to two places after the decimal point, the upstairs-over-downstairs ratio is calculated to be 0.72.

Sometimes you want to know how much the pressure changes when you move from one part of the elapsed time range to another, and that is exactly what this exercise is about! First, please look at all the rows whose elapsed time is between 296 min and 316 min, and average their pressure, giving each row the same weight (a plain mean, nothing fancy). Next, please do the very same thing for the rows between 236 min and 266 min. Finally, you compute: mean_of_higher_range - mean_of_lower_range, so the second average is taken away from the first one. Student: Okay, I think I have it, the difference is 1.1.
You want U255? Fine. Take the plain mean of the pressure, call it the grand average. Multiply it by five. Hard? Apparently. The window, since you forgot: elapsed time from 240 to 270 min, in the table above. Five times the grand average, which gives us 17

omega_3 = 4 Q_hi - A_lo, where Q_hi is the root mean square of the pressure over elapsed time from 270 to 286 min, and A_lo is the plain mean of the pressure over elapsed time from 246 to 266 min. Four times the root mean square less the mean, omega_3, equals 18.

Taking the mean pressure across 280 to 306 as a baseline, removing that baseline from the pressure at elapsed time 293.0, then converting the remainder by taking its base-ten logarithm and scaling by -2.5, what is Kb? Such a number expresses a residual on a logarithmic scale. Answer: 1.5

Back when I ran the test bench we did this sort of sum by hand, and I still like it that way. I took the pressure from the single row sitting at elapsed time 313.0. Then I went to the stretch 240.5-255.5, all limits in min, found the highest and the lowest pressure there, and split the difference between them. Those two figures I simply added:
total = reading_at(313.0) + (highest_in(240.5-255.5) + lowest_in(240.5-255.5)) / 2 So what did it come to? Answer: 8.6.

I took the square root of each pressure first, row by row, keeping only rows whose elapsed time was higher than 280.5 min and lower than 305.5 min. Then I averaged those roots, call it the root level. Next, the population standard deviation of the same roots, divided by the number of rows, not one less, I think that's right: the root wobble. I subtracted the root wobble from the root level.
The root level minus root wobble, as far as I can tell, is 2.04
